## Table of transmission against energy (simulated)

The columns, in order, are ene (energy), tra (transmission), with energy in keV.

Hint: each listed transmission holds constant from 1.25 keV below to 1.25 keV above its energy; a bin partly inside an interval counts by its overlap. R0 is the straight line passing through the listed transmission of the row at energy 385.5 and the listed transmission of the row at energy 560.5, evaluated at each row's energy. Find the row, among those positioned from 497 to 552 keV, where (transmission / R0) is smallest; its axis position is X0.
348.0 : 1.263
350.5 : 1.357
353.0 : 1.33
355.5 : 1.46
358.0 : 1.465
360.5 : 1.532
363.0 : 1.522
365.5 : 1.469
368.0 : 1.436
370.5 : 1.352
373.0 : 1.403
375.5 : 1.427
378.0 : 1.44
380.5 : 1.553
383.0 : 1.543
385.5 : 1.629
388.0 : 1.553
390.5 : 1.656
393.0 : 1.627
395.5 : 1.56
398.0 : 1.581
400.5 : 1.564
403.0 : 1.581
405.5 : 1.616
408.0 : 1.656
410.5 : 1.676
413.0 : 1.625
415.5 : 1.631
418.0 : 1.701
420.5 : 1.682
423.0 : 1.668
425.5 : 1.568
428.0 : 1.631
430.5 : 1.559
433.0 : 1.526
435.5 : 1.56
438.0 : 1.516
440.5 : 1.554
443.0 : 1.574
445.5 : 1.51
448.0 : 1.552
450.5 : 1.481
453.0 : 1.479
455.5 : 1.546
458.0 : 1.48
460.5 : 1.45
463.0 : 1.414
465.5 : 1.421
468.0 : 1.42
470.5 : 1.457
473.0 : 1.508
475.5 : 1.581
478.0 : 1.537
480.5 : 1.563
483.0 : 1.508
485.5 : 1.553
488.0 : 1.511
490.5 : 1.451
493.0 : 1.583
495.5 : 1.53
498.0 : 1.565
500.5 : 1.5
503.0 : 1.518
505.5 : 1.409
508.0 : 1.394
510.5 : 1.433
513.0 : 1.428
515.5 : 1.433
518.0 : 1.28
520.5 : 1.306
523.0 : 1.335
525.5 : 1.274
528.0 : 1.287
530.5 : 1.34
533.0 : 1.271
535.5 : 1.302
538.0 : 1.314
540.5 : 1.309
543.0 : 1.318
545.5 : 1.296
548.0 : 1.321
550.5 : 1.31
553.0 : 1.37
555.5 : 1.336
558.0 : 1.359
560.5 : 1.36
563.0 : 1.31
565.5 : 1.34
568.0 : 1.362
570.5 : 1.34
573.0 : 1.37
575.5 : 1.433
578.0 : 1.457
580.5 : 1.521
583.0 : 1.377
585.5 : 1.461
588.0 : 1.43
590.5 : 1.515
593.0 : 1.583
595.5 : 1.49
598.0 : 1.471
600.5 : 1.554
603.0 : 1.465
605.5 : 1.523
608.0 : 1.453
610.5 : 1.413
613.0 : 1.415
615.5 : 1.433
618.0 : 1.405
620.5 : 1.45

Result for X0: 518.0 keV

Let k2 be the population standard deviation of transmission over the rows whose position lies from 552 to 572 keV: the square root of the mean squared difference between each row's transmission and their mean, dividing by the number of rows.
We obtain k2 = 0.018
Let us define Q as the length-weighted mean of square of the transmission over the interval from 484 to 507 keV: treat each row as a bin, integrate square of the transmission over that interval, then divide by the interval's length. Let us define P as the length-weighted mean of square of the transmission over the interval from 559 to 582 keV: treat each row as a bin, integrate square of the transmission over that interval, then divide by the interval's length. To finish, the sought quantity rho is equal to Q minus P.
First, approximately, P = 1.93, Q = 2.29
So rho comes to 0.36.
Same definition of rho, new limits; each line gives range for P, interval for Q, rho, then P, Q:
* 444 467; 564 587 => -0.22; 2.20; 1.98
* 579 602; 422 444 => 0.25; 2.22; 2.47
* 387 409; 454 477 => -0.38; 2.56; 2.18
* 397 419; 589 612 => -0.41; 2.64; 2.24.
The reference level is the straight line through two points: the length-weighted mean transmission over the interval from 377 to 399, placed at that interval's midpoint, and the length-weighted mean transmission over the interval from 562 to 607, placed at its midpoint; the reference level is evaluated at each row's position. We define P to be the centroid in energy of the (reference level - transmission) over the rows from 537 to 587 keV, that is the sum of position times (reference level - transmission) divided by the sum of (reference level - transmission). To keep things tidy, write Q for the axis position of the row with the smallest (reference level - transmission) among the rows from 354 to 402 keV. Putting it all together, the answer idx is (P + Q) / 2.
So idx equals 472.0 keV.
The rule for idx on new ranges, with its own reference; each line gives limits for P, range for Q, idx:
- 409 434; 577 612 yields 505.8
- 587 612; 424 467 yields 512.9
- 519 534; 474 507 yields 509.9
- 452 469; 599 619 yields 531.7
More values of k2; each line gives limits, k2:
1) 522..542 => 0.024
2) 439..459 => 0.036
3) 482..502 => 0.039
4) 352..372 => 0.068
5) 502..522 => 0.071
